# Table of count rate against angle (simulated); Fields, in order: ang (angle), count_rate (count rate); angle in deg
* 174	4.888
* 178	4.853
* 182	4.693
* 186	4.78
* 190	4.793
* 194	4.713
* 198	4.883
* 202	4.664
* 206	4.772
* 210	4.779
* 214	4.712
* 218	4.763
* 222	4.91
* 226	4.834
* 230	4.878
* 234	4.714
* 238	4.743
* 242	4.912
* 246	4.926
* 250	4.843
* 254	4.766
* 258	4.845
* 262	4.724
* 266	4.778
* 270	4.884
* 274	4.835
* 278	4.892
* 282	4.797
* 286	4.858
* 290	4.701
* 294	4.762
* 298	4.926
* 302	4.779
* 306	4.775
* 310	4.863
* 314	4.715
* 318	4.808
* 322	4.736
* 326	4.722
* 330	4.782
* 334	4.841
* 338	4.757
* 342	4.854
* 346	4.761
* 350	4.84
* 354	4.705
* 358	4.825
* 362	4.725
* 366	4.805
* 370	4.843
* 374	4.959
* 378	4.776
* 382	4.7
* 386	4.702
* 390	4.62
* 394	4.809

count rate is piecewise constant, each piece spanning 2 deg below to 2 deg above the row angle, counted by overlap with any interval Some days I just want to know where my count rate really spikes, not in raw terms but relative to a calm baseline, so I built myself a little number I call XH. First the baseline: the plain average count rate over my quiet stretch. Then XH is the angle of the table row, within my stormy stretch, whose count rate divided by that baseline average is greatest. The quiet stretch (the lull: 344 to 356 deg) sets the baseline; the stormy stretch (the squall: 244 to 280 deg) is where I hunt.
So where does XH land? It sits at 246 deg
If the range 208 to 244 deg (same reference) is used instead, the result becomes 242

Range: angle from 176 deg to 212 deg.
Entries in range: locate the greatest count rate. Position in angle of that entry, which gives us 198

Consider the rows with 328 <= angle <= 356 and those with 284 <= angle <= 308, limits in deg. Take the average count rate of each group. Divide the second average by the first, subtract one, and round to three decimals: 0.002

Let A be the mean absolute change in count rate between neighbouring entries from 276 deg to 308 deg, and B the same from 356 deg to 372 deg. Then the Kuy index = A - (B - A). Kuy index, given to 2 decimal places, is 0.12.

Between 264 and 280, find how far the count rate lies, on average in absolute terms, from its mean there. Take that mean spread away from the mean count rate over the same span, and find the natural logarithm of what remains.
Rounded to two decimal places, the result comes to 1.57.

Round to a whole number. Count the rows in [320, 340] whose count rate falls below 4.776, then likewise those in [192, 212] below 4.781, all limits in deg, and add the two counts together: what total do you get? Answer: 7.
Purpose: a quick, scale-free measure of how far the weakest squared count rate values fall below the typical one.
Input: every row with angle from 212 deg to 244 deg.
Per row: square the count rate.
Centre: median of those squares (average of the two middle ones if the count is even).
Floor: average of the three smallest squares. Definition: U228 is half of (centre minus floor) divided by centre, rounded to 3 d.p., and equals 0.016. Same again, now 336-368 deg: 0.011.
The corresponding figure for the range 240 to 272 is 0.018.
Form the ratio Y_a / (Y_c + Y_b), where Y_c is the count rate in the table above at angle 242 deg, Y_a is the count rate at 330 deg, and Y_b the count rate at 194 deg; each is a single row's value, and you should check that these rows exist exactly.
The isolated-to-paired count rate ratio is 0.497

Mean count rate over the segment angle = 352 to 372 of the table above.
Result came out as 4.78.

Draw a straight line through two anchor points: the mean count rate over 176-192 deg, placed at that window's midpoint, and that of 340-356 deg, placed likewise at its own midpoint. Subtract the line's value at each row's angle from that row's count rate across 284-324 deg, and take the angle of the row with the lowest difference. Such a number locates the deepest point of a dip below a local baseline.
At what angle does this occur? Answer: 290 deg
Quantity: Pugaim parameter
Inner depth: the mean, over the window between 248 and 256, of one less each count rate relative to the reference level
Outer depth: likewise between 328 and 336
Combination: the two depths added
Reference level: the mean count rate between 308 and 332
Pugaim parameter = -0.016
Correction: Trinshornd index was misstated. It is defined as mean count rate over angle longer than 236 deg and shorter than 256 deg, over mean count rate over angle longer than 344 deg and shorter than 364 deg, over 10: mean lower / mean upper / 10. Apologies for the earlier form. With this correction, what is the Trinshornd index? 0.101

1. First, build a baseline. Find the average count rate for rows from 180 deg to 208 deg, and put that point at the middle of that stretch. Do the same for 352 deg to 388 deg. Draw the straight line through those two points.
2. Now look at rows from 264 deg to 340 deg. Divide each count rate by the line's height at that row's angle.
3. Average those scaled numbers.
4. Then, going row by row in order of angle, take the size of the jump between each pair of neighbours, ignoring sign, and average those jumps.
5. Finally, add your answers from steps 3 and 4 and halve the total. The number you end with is 0.5118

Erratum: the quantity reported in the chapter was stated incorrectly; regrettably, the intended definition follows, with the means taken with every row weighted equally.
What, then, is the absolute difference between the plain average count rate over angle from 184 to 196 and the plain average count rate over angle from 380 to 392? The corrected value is 0.09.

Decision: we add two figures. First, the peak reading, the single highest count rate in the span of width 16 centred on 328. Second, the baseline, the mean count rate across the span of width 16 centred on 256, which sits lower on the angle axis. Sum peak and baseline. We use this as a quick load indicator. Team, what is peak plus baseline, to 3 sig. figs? 9.64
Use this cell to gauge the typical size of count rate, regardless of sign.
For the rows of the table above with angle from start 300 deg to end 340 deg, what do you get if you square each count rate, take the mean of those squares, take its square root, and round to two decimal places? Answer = 4.78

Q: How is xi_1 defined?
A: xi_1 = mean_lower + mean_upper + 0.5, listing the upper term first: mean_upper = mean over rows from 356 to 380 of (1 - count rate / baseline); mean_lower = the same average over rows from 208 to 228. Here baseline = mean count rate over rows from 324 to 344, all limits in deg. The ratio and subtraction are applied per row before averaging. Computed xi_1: 0.492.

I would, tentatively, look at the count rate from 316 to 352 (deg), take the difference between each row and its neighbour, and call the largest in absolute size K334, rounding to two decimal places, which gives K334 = 0.10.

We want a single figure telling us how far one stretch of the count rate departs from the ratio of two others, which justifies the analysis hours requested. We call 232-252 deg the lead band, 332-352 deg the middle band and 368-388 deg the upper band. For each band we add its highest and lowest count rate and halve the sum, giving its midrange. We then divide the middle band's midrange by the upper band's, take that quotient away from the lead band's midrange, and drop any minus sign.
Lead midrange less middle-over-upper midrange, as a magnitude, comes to 3.82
